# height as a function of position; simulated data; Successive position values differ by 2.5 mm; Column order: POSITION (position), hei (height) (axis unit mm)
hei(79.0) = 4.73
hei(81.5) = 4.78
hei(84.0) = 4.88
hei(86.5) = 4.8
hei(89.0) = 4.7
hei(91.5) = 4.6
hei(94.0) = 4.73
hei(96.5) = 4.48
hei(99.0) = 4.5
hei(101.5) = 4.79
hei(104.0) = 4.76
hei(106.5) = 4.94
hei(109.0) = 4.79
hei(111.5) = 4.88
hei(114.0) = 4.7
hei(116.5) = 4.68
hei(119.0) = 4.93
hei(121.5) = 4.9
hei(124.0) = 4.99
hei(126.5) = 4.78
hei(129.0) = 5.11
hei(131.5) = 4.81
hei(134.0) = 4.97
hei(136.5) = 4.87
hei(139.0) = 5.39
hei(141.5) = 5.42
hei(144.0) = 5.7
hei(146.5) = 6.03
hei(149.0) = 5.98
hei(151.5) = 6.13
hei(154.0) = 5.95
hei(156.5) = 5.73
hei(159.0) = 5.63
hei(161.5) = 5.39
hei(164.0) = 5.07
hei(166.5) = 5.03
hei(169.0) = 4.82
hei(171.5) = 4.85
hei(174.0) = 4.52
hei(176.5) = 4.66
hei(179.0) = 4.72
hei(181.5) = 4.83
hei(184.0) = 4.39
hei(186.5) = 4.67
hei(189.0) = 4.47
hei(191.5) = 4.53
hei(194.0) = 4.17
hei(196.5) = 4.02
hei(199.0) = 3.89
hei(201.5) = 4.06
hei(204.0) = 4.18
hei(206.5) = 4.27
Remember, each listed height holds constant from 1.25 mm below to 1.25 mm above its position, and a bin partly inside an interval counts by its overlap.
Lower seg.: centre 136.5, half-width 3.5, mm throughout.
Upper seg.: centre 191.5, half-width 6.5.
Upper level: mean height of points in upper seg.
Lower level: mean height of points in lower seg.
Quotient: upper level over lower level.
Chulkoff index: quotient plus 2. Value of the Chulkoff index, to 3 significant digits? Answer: 2.86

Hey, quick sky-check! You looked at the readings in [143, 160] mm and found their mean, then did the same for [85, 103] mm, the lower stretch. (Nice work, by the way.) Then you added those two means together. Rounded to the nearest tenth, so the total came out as 10.5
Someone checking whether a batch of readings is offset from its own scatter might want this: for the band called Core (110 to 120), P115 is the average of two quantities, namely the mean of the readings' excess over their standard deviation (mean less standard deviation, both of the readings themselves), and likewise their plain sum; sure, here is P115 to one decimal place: 11.9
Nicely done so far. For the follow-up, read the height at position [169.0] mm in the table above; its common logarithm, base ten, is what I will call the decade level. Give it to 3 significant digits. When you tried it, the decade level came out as 0.683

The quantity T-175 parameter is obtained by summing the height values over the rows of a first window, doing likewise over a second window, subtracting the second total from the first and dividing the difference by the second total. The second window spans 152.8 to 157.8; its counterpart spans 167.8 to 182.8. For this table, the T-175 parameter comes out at 1.4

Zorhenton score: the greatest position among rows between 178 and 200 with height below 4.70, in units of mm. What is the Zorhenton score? 199.0 mm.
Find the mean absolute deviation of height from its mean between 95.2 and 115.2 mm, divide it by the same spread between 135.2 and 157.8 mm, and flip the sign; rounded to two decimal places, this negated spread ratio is -0.41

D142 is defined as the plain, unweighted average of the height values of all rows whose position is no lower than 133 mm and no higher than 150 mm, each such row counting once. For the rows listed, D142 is 5.48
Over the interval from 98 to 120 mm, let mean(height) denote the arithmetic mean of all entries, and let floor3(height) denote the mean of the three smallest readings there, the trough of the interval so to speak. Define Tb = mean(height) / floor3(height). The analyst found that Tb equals 1.032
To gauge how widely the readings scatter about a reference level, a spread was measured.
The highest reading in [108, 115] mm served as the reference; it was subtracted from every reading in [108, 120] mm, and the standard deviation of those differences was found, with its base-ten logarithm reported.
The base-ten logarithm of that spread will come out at -1.0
